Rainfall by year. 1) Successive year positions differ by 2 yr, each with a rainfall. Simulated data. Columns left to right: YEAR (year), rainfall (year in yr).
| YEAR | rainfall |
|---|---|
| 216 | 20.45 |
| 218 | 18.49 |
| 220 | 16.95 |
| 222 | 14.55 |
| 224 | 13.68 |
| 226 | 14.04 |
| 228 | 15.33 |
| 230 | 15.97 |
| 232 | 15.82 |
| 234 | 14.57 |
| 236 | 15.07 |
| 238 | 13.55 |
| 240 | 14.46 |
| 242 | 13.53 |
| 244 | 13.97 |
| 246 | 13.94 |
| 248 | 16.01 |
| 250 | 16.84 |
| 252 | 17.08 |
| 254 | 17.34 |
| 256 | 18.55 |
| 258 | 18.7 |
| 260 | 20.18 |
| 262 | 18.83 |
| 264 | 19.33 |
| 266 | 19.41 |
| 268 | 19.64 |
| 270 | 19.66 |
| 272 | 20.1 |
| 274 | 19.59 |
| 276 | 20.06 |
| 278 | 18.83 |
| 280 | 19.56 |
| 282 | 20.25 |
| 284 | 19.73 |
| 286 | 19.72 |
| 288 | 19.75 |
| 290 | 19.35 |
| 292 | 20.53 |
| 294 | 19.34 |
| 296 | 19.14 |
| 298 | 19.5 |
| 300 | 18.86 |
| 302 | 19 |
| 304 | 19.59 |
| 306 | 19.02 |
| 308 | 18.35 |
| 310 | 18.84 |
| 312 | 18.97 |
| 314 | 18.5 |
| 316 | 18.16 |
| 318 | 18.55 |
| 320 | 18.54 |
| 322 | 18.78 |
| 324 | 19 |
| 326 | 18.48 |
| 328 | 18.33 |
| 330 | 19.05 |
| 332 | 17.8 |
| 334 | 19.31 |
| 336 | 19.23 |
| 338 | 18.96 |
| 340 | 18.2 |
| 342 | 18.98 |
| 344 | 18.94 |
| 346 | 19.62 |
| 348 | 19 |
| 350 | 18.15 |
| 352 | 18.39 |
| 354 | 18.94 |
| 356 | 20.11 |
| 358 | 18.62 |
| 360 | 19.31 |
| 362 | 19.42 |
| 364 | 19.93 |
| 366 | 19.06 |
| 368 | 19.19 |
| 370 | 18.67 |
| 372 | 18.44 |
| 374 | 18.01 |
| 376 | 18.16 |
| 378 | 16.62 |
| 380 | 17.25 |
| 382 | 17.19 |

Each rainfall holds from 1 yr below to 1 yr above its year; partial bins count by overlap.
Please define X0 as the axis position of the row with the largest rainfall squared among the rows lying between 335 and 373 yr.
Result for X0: 356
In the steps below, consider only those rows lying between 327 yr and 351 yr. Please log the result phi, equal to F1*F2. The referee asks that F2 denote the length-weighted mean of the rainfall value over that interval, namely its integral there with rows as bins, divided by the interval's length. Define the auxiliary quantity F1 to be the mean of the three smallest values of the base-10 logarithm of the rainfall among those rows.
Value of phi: 24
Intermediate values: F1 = 1.256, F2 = 18.8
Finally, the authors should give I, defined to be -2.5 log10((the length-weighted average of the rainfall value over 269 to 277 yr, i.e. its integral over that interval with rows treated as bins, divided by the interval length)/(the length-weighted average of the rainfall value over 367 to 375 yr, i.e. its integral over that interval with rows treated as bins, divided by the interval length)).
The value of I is -0.07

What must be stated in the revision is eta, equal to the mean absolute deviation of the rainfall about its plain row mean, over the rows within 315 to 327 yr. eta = 0.20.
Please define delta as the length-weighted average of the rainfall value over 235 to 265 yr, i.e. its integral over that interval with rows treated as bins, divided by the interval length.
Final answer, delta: 16.5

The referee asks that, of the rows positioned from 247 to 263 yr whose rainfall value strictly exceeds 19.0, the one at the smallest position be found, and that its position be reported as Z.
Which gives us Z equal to 260 yr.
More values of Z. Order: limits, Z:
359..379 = 360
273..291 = 274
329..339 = 330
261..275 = 264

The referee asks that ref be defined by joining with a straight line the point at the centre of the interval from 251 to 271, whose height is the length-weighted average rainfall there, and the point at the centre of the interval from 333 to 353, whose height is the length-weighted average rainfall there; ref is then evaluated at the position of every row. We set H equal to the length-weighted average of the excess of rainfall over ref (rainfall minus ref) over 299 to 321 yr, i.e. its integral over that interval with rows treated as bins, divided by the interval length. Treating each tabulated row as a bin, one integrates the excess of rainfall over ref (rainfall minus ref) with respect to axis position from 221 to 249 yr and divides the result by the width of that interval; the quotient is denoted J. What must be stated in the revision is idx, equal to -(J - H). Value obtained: 4.1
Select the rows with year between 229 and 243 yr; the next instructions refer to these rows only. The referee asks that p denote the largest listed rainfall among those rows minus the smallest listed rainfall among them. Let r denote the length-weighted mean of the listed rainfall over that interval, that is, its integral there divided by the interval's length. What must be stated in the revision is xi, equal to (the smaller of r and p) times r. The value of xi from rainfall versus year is 36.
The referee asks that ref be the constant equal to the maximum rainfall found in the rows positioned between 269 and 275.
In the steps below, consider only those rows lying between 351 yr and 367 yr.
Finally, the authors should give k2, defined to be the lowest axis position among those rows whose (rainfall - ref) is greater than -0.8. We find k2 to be 356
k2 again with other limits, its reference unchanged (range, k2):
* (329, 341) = 334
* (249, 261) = 260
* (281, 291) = 282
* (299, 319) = 304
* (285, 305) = 286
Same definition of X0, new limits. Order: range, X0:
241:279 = 260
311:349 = 346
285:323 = 292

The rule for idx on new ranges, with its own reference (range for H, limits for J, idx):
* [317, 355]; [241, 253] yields 3.5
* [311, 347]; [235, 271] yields 1.7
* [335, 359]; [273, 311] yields -0.5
